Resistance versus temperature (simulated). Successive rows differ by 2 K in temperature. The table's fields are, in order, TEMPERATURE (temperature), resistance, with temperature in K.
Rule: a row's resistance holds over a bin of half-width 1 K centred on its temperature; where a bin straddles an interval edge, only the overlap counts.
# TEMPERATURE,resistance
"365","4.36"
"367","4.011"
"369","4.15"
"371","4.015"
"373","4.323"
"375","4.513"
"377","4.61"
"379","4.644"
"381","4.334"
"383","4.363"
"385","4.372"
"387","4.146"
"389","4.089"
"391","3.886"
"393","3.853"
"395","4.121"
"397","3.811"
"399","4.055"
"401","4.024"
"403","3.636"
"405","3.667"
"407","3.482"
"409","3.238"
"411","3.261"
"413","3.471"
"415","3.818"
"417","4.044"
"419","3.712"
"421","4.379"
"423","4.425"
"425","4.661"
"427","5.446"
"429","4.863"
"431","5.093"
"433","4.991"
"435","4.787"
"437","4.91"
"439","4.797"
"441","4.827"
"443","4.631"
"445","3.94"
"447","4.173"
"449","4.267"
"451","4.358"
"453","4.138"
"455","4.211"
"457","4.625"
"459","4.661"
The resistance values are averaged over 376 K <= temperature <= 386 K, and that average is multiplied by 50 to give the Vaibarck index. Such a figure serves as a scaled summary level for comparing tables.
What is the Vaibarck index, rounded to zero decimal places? 223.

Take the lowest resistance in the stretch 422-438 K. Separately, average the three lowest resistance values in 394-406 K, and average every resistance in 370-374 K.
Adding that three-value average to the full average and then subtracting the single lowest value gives 3.45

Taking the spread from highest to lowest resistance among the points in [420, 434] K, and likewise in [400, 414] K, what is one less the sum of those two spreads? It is -0.85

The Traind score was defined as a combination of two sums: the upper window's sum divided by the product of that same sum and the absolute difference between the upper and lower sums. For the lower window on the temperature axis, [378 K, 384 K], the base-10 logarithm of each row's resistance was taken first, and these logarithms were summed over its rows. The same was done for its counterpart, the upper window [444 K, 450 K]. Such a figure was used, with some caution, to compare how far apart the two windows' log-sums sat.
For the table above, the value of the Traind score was 10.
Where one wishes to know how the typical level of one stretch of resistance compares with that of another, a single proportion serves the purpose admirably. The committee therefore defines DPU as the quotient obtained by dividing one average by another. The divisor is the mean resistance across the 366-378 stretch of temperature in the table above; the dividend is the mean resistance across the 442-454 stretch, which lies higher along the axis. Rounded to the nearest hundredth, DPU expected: 1.00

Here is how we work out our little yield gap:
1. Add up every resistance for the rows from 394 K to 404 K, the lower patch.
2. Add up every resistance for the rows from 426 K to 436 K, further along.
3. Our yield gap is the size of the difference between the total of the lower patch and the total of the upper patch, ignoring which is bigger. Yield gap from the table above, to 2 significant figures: 5.5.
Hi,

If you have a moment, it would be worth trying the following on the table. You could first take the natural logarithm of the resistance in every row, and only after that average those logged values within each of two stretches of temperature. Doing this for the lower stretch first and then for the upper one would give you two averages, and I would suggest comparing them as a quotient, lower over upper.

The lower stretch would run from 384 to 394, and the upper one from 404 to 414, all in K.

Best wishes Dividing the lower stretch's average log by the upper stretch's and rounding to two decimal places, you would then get 1.14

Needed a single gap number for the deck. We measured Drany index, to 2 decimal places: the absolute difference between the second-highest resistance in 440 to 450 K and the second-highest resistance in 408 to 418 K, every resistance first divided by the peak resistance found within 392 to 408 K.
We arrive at 0.20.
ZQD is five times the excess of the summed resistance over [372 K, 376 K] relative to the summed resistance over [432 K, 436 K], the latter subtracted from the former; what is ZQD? -5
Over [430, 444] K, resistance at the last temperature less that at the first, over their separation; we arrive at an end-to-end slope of -0.04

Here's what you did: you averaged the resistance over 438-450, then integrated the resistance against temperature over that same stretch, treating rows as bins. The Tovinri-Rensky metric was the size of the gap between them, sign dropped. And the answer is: 48.8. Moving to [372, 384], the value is 49.1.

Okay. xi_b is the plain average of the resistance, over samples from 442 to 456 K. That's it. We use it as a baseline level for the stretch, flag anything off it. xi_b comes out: 4.25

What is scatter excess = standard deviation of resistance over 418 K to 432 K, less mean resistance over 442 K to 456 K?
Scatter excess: -3.7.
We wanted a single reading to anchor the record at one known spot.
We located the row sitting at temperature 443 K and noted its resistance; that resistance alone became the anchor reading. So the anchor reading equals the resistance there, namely 4.631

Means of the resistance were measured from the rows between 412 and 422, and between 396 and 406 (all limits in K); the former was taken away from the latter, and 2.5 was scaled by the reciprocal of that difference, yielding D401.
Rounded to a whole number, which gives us -54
